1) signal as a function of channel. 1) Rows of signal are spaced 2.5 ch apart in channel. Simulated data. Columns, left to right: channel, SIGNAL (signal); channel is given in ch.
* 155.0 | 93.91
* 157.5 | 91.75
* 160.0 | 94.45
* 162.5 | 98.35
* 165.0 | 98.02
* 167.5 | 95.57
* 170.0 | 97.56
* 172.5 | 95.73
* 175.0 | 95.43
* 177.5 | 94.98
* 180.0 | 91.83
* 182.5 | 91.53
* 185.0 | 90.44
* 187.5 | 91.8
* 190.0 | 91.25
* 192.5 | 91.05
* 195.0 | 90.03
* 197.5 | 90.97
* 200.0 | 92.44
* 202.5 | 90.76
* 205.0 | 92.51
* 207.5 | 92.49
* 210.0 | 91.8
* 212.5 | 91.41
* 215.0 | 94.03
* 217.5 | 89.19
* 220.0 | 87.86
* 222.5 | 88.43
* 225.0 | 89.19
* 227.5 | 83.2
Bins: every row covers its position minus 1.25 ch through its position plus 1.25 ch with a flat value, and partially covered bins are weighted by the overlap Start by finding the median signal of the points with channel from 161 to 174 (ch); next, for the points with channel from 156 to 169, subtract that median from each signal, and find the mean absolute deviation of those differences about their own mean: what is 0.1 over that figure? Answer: 0.049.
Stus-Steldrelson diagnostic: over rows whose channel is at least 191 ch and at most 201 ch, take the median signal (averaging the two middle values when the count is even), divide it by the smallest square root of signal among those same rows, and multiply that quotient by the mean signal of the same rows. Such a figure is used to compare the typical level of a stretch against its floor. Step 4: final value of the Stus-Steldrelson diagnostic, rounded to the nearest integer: 874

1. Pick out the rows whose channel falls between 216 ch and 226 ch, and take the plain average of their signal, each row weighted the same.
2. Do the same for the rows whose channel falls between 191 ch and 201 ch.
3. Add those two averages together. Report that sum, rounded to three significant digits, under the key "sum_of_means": 180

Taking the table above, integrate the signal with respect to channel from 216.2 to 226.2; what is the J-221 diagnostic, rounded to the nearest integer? 887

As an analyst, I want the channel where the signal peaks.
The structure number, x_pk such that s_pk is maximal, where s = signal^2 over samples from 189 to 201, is 200.0 ch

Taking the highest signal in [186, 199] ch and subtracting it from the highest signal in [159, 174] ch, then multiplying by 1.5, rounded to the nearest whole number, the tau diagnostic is 10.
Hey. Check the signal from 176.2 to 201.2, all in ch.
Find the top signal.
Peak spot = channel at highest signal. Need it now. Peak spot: 177.5 ch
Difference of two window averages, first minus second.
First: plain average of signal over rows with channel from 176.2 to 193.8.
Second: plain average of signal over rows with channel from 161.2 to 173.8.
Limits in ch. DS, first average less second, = -5.2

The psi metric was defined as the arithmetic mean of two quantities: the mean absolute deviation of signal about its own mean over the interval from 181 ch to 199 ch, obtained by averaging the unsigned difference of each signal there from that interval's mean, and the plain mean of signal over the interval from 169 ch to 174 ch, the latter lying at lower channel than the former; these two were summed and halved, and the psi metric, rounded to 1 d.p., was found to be 48.5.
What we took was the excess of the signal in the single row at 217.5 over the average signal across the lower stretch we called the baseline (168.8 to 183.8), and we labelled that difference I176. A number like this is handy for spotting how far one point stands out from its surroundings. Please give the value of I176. -5.3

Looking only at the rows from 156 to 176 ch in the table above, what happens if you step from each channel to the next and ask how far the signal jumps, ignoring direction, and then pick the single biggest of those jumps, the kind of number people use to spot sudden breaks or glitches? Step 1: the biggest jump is 3.9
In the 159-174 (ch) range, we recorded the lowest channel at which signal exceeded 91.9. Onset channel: 160.0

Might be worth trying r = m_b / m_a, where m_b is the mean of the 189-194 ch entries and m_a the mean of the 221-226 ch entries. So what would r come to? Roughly 1.03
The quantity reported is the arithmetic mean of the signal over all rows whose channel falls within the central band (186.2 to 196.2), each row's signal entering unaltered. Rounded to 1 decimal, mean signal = 91.0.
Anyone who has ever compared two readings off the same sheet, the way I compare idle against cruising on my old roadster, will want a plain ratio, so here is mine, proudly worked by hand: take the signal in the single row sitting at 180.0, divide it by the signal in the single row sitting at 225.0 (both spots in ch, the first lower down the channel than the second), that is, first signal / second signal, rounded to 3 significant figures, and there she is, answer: 1.03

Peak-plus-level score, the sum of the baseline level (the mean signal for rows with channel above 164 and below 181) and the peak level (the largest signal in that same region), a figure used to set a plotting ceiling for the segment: 194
